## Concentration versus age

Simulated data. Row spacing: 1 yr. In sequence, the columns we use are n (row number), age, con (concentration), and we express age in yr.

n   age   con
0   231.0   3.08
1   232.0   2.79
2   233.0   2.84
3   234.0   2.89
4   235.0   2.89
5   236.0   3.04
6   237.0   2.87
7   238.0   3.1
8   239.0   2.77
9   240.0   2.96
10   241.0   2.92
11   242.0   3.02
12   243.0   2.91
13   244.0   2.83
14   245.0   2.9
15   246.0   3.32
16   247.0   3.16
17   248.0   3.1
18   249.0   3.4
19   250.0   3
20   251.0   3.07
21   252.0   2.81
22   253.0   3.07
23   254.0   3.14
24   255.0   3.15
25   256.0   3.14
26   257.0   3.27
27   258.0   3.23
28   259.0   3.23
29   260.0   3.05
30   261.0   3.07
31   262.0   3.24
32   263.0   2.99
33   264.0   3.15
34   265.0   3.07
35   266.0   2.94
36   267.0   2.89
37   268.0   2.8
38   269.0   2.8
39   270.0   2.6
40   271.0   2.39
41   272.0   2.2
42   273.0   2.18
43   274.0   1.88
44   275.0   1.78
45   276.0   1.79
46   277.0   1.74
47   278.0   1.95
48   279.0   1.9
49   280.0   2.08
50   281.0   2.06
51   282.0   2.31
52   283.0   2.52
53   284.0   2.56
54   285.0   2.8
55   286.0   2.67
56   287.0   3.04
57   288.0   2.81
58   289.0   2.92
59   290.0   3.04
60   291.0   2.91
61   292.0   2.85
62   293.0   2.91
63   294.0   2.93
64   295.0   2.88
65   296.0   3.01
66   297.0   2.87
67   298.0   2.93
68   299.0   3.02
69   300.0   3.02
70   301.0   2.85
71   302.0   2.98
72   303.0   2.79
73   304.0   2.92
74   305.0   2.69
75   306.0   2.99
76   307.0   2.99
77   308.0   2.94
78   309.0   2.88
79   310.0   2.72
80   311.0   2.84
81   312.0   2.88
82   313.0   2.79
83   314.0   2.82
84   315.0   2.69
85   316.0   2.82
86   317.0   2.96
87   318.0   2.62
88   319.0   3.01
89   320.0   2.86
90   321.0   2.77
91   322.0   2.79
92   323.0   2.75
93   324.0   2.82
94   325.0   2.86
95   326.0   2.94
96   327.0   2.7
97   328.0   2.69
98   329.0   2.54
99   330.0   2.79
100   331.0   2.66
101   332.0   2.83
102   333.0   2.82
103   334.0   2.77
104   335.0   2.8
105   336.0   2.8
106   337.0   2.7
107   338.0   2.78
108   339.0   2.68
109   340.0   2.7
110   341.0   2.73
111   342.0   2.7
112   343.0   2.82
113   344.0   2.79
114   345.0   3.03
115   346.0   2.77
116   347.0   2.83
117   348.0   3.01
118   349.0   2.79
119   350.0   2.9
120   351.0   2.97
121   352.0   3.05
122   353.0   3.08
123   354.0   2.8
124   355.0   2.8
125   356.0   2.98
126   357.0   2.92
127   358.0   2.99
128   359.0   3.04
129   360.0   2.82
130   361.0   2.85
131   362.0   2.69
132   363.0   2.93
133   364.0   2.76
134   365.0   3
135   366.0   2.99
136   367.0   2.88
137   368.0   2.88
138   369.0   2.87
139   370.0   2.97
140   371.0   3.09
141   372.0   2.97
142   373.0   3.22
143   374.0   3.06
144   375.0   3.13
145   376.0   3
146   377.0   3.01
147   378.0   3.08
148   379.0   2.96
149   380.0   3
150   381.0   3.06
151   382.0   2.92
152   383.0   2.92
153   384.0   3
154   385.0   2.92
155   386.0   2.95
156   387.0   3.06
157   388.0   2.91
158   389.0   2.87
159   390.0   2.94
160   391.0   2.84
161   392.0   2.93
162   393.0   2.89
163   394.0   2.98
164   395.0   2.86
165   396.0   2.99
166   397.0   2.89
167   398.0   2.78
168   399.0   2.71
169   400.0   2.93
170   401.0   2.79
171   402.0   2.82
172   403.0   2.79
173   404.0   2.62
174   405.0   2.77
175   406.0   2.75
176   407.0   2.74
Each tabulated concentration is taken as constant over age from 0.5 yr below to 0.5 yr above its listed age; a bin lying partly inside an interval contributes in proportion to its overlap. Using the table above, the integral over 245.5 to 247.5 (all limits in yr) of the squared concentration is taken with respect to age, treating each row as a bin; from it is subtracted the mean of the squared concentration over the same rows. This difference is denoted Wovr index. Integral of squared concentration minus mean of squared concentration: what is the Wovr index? 10.5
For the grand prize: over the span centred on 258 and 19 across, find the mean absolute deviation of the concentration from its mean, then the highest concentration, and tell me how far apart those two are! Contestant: 3.29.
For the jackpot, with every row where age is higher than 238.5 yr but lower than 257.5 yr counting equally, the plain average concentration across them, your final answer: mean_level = 3.05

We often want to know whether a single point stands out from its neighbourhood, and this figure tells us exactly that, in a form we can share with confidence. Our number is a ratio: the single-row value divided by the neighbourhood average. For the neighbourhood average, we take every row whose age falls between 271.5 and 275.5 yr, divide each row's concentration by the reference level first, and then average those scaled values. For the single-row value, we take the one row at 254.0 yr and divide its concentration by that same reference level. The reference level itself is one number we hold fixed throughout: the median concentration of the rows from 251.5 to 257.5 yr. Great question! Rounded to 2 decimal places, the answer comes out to 1.56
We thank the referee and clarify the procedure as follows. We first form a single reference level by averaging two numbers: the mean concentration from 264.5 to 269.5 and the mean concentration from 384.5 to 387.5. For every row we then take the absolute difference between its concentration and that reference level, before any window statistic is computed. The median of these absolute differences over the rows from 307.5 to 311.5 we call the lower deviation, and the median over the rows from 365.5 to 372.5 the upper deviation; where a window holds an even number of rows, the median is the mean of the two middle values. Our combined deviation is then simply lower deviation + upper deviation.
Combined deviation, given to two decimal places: 0.14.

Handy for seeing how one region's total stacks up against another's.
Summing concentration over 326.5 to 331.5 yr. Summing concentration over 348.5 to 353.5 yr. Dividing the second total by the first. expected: 1.11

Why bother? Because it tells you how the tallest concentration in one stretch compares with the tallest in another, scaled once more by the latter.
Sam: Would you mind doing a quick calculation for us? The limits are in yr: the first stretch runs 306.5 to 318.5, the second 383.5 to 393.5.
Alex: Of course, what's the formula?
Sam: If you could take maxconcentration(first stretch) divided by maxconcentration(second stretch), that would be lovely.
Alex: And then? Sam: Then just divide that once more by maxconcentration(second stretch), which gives 0.32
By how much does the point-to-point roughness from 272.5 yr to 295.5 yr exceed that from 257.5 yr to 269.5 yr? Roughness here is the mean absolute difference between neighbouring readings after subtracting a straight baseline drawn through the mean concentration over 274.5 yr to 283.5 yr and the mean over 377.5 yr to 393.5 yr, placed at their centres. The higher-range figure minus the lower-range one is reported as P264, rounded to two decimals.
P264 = 0.03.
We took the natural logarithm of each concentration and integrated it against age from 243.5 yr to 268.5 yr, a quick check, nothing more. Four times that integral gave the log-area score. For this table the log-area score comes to 112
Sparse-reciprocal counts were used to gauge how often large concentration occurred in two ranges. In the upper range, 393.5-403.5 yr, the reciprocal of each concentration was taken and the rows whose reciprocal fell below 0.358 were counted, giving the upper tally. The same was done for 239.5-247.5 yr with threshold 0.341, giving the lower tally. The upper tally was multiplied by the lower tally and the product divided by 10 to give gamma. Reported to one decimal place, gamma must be 2.4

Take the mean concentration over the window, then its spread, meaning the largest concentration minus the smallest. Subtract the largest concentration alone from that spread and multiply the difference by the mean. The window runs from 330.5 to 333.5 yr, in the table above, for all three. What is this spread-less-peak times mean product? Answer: -7.4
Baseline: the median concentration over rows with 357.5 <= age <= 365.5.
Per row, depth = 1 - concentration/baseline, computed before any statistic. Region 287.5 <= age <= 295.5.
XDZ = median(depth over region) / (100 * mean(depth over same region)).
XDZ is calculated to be 0.012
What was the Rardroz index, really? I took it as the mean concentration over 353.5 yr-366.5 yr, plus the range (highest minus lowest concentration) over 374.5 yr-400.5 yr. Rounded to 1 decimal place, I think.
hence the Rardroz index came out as 3.3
